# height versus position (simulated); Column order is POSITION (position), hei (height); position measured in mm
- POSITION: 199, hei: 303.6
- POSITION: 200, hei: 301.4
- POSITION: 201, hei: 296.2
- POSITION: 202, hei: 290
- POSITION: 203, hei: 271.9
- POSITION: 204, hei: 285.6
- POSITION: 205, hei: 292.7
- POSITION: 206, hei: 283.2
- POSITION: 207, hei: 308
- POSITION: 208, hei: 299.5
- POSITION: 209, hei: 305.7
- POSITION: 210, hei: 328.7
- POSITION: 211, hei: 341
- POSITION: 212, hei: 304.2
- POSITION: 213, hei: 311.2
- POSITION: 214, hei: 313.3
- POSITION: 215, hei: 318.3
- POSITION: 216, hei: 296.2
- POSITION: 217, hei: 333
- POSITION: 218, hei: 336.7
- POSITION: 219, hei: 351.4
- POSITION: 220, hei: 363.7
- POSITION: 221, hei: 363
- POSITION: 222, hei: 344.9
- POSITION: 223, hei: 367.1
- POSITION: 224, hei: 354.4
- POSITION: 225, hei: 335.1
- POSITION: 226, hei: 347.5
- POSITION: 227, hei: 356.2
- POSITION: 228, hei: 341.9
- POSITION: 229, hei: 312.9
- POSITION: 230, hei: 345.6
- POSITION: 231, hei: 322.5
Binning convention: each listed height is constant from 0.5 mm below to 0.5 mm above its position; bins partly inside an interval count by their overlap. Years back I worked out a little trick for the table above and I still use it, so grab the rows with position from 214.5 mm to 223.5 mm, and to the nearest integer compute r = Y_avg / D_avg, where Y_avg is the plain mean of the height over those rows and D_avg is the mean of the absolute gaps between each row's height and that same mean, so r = 19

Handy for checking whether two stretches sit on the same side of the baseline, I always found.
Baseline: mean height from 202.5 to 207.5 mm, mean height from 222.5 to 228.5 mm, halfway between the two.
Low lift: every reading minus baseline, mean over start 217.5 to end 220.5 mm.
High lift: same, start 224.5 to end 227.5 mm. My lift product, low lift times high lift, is 843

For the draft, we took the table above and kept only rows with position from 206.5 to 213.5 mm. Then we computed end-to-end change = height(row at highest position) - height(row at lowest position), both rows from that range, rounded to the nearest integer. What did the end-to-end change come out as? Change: 3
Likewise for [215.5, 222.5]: 49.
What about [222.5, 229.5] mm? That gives -54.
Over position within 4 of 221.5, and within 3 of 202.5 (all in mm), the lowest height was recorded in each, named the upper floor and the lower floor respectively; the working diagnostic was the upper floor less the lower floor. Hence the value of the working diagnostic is 63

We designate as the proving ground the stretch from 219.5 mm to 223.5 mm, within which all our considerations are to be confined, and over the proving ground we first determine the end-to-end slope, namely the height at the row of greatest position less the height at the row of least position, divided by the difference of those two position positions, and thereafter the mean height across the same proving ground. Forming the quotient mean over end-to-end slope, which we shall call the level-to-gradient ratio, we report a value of 317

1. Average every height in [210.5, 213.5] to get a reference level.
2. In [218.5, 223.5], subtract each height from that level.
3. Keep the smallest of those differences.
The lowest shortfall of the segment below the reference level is -48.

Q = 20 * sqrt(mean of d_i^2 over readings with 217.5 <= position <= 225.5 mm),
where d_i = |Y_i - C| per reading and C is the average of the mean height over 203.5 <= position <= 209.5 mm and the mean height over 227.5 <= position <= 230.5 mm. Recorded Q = 783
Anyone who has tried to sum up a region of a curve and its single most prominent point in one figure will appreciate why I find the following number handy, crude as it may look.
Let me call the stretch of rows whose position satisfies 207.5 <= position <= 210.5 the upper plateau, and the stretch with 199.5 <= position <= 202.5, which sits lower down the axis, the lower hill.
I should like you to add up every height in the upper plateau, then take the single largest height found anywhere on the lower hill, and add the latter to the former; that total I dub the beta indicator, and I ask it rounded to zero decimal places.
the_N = 1235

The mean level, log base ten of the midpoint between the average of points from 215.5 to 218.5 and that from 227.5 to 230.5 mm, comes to 2.52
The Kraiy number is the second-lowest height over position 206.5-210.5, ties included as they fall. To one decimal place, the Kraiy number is 305.7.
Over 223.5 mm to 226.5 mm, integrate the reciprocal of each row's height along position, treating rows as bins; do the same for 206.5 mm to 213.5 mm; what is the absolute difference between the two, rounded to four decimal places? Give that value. 0.0136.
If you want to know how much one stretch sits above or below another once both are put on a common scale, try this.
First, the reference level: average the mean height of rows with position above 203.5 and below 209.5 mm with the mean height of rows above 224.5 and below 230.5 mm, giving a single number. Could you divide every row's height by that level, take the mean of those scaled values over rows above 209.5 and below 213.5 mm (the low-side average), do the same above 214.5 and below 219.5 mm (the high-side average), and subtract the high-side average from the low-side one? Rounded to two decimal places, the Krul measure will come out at -0.02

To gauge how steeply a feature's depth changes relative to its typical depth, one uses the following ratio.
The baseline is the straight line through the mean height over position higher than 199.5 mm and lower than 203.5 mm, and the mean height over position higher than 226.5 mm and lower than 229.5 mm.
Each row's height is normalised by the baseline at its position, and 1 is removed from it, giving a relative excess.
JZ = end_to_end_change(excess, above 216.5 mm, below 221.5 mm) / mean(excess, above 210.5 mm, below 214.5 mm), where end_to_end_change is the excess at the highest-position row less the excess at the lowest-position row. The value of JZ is 3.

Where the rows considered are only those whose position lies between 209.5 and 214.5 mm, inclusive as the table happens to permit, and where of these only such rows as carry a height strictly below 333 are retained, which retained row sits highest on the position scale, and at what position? 214 mm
